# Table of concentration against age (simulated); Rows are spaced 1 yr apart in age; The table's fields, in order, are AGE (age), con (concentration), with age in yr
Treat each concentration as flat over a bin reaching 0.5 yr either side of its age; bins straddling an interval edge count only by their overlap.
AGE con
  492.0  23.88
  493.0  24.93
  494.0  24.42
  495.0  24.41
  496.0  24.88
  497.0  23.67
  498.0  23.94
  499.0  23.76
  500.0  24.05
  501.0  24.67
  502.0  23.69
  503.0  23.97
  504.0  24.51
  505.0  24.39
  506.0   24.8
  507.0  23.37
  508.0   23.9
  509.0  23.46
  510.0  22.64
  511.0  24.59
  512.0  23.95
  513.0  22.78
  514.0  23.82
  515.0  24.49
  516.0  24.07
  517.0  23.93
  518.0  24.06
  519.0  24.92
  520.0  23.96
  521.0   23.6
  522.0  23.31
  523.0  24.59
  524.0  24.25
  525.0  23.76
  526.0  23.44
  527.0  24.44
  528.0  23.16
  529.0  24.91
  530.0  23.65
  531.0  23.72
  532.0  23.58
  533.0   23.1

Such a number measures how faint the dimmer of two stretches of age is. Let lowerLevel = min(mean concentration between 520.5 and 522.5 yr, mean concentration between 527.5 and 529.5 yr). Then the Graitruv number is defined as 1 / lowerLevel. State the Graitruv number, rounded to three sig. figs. 0.0426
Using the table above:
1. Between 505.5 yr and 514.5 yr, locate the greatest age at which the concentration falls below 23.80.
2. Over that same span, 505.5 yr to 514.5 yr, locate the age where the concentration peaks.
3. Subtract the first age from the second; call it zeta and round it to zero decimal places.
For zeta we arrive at -7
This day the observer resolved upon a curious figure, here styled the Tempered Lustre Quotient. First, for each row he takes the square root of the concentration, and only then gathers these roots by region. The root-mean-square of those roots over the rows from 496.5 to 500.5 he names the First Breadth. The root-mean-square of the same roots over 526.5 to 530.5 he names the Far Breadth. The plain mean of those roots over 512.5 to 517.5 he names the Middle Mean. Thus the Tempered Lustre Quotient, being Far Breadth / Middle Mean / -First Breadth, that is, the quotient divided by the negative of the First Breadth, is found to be -0.206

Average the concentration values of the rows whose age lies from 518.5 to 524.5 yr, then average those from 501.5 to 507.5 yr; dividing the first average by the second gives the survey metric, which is 1.00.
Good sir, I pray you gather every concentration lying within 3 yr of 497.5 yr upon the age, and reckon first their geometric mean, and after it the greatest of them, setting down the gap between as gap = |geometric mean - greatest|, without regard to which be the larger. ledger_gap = 0.77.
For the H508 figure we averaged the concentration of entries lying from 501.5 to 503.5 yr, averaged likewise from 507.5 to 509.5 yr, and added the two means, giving 47.5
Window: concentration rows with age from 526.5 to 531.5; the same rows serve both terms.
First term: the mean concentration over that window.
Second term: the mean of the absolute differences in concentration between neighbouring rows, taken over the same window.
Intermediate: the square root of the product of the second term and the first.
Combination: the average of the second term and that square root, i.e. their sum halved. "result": 3.1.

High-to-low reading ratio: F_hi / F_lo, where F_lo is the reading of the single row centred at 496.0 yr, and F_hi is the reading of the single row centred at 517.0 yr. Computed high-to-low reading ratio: 0.96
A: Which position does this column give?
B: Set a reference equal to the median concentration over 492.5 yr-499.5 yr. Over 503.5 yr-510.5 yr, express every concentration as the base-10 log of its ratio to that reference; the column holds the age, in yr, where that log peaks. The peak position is 506.0 yr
